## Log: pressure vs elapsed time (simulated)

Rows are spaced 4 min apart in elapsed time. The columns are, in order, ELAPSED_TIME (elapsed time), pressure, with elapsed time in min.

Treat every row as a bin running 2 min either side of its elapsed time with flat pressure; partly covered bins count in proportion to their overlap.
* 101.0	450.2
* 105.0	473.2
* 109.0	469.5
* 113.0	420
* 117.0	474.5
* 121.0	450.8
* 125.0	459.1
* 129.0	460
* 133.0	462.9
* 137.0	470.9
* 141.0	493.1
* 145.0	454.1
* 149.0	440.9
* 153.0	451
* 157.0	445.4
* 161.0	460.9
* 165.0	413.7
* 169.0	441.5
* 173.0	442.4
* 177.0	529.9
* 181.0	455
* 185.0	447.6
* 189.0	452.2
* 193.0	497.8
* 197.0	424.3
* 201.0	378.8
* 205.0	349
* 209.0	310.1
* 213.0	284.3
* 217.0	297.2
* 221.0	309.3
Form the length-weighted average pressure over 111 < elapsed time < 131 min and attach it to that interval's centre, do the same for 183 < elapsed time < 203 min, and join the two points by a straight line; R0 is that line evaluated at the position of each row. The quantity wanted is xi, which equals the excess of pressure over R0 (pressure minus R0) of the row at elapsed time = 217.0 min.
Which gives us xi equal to -139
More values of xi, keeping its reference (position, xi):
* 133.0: 12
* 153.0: 4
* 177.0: 87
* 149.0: -7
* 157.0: -1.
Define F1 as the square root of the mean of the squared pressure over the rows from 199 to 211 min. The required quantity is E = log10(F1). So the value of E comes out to 2.54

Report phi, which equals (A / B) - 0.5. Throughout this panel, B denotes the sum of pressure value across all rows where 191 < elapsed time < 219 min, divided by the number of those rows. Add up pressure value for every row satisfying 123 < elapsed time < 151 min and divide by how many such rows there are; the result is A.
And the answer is 0.775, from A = 463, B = 363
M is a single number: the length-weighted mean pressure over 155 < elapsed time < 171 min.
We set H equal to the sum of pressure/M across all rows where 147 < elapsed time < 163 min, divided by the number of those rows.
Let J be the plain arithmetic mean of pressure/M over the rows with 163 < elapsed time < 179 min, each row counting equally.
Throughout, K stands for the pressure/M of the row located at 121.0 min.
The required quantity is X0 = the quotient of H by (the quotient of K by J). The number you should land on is 1.03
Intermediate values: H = 1.02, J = 1.04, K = 1.02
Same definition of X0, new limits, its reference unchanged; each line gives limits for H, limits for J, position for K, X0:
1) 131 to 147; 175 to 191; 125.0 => 1.10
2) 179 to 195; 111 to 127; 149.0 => 1.08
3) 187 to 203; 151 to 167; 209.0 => 1.42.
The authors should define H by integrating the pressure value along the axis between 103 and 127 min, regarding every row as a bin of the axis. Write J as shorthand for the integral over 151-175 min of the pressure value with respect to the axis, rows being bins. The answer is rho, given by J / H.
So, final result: 0.97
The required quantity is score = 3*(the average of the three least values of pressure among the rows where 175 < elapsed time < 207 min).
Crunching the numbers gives 1152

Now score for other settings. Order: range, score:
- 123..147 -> 1373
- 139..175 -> 1296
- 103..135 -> 1330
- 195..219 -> 892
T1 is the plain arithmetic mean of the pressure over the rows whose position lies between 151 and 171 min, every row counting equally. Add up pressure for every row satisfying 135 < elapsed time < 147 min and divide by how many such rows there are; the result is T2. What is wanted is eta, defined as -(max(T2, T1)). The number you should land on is -473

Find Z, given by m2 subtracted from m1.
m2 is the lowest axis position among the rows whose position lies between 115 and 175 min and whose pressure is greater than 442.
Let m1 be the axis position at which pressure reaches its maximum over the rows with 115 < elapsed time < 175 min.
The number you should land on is 24 min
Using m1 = 141.0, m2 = 117.0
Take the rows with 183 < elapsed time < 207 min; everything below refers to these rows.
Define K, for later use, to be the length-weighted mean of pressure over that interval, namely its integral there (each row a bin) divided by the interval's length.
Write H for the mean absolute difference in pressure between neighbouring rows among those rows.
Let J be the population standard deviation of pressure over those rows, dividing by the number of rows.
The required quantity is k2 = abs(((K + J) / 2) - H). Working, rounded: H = 40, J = 49.1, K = 425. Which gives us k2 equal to 197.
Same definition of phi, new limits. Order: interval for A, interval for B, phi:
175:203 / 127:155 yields 0.485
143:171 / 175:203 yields 0.475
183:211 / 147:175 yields 0.424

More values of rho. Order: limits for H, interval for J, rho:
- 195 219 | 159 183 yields 1.34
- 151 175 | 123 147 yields 1.05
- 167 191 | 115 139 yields 1.00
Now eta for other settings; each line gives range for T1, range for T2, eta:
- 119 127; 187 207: -455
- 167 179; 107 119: -471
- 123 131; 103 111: -471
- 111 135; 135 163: -459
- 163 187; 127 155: -462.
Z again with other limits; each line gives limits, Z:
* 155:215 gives 20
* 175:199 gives 0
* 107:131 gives 8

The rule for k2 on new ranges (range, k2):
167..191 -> 211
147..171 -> 207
